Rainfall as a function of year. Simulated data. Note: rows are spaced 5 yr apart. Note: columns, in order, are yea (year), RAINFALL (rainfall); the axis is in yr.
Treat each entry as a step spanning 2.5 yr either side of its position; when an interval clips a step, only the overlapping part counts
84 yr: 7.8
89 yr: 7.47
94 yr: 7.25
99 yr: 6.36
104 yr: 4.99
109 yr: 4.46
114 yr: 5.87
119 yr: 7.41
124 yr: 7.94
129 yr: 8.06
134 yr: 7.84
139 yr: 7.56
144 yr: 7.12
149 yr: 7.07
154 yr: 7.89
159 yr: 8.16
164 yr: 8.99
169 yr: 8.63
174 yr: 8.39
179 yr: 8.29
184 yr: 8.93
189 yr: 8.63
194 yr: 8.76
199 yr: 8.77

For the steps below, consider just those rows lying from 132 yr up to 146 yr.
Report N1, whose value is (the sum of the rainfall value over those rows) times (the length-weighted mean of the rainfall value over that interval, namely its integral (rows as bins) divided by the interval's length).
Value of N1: 169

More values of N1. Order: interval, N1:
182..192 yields 154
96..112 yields 85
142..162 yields 230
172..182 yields 140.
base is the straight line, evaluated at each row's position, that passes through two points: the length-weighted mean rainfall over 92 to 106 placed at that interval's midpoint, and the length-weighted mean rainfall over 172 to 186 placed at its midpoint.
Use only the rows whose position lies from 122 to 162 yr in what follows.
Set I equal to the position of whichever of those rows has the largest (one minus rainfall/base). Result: 149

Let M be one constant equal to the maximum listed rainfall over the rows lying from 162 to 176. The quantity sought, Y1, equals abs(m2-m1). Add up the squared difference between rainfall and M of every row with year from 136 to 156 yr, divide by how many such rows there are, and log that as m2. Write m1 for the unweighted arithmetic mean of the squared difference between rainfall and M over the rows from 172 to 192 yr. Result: 2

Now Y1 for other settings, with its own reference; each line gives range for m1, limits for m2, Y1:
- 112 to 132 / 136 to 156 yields 1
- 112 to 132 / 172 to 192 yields 3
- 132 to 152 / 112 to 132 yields 1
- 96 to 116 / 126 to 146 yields 11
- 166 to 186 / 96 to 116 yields 13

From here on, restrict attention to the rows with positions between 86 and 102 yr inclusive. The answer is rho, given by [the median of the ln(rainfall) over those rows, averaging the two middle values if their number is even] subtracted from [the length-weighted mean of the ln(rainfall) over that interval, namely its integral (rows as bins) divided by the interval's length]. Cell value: -0.04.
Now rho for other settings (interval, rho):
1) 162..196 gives 0.00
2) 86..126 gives -0.07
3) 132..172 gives 0.00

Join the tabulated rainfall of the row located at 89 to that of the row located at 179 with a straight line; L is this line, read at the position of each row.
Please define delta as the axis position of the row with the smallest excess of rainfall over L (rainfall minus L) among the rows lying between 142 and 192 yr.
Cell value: 149 yr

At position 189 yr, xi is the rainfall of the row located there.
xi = 8.63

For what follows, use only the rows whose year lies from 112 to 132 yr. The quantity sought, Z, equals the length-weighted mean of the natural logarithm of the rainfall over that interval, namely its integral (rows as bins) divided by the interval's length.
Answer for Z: 1.99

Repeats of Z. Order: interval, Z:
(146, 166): 2.07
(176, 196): 2.16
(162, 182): 2.15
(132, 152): 2.00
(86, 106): 1.87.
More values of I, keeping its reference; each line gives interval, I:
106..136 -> 109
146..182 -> 149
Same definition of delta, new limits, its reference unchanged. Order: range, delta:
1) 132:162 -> 149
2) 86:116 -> 109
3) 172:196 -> 179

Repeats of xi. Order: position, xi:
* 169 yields 8.63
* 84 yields 7.8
